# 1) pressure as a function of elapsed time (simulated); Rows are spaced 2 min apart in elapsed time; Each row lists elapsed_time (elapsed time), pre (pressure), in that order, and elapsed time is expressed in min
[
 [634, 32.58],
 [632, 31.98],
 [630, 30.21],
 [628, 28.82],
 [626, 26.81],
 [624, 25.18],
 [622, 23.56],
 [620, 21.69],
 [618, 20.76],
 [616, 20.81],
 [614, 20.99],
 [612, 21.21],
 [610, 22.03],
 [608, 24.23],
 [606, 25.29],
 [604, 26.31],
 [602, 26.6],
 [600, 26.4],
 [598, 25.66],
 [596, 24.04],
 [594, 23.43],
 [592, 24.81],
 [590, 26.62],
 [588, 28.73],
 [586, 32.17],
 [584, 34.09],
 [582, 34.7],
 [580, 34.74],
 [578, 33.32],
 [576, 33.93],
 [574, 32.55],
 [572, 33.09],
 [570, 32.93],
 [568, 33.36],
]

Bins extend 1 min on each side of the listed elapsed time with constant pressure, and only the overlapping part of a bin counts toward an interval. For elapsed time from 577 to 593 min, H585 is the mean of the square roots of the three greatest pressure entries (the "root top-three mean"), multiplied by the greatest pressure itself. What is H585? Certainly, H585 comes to 204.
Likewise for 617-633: 176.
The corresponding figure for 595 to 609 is 137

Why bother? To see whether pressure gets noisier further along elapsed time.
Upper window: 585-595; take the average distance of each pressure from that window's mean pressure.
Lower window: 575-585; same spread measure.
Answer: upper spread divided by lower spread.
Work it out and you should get 5.8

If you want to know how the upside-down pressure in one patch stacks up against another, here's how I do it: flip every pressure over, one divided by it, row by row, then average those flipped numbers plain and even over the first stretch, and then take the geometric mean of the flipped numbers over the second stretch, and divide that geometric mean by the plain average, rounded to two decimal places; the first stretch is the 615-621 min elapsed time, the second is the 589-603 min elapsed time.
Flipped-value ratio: 0.83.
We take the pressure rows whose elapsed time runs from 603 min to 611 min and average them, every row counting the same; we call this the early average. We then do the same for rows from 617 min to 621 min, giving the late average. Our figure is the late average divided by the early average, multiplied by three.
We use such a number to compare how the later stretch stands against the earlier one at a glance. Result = 2.60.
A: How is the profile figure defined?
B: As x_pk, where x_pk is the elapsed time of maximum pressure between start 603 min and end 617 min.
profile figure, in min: 604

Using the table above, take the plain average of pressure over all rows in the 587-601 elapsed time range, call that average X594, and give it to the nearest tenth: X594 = 25.7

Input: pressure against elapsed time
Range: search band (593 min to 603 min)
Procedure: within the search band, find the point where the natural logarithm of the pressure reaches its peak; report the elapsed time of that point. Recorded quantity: 602 min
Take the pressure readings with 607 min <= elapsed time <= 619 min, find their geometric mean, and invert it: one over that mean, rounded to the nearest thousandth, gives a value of 0.046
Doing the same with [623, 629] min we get 0.037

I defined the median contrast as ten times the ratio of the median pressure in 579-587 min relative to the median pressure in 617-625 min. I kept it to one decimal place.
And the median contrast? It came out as 15.2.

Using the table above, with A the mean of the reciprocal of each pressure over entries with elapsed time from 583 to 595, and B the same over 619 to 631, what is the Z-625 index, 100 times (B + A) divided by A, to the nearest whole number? 208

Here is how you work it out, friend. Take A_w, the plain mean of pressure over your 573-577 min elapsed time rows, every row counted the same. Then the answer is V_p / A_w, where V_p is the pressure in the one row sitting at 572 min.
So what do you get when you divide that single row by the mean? 1.00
